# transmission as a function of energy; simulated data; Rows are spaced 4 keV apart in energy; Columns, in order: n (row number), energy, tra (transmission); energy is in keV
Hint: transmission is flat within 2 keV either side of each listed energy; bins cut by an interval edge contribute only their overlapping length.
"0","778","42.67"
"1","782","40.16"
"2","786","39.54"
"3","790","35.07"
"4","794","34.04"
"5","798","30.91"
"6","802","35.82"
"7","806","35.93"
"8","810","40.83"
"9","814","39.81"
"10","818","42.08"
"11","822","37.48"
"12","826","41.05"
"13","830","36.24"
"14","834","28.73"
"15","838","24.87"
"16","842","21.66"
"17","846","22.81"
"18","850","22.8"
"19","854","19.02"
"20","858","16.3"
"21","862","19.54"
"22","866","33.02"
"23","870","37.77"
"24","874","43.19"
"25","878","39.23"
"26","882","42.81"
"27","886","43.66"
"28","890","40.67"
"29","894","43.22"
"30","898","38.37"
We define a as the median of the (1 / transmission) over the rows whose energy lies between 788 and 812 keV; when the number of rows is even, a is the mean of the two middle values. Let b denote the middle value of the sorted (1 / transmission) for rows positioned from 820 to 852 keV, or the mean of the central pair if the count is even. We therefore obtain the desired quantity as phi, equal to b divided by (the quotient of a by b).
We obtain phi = 0.050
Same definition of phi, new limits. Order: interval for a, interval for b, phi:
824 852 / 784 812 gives 0.019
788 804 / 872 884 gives 0.019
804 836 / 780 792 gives 0.025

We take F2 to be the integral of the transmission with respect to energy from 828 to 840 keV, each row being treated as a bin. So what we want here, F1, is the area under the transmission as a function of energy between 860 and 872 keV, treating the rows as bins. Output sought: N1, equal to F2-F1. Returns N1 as -2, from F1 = 361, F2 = 359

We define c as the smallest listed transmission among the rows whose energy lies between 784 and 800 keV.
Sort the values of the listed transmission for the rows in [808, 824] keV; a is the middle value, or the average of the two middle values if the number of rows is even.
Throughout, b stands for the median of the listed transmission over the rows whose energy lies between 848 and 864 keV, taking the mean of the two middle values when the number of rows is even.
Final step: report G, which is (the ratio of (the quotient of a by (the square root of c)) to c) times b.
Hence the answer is 5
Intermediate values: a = 40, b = 19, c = 30.91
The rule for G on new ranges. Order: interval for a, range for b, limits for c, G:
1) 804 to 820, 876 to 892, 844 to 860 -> 26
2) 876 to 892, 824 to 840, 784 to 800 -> 8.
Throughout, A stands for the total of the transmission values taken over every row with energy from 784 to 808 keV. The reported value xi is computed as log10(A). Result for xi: 2.32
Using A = 211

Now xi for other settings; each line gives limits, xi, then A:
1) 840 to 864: 2.09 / 122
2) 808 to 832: 2.38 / 237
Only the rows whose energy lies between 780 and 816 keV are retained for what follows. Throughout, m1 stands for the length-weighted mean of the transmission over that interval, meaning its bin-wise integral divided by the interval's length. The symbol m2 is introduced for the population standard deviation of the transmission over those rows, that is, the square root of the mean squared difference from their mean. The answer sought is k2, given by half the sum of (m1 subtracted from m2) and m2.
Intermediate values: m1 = 37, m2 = 3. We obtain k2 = -15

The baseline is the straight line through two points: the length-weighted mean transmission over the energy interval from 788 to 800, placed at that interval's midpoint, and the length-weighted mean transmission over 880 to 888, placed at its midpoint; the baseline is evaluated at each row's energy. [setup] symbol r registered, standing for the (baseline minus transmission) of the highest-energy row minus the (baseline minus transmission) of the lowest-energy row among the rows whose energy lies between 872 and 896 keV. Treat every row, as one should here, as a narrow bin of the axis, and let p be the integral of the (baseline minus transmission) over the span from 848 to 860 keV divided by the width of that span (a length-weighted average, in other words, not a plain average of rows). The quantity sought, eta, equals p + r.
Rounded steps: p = 21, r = 2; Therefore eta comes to 23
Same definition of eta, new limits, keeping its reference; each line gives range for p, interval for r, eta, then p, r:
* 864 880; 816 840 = 23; 4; 19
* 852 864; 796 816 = 15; 22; -7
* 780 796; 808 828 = -3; -5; 2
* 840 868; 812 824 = 21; 18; 3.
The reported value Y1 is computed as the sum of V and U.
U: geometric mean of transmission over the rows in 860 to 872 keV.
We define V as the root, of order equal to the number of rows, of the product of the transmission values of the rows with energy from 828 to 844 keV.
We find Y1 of 56.4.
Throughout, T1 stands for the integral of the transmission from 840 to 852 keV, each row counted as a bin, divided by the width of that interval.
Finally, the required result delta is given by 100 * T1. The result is 2242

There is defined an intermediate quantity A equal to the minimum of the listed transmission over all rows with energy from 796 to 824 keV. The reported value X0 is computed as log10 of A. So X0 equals 1.49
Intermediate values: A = 30.91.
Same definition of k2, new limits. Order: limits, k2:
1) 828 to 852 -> -8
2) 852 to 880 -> -5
